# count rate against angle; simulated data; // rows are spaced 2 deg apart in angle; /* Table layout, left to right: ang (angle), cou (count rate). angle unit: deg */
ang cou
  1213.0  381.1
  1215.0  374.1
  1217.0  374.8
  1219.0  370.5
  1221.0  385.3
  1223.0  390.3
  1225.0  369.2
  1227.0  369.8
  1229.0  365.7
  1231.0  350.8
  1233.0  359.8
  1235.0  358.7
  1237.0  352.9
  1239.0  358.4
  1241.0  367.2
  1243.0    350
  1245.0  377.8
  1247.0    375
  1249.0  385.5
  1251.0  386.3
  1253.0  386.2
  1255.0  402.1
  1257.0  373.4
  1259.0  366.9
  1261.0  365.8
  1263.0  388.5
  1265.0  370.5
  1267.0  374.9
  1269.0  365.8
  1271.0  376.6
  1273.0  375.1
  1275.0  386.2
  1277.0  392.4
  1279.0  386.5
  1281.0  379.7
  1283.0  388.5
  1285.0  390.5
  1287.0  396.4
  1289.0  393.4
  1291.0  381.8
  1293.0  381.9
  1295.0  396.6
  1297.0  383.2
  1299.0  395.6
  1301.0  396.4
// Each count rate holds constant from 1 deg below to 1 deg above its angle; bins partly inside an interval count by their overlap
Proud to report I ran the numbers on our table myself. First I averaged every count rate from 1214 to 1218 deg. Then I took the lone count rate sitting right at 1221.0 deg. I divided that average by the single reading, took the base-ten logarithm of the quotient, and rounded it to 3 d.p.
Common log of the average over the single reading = -0.012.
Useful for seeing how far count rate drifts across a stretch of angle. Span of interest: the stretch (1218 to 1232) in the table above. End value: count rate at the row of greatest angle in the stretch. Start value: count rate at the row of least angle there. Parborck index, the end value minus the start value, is -20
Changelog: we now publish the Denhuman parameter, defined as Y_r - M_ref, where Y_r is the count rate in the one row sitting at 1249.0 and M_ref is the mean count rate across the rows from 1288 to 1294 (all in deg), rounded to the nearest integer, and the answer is 0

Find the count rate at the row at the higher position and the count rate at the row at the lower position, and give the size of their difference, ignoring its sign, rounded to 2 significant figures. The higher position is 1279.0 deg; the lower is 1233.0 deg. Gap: 27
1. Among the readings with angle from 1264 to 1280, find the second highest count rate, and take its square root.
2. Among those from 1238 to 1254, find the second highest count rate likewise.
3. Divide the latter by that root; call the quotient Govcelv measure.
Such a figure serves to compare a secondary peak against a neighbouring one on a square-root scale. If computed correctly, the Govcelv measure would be 19.64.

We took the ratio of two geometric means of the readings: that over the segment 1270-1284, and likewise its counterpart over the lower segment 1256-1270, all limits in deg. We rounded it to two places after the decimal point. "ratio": 1.03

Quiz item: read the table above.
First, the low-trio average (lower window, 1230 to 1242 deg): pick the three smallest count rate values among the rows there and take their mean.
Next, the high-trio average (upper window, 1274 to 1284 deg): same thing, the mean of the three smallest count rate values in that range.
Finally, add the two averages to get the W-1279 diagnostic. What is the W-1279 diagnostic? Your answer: 738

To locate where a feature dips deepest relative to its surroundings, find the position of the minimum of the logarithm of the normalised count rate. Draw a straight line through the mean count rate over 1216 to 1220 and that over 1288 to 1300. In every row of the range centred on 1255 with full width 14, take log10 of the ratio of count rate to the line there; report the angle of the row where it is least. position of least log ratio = 1261.0 deg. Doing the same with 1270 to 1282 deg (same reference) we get 1273.0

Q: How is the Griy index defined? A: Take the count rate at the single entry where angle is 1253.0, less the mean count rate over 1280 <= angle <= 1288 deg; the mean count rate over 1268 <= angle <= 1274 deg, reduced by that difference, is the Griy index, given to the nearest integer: 375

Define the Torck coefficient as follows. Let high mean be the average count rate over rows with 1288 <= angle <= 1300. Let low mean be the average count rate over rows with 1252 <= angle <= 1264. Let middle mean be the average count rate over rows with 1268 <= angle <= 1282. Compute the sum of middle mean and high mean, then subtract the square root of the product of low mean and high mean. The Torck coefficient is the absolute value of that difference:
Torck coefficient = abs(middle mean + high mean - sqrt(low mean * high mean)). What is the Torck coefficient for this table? 384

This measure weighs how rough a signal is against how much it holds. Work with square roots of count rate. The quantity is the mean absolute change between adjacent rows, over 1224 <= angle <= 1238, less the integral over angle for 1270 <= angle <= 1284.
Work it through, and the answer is -274.0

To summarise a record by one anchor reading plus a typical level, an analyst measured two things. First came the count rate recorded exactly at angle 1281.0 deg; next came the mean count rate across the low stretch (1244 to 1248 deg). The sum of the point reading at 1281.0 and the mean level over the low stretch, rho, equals 756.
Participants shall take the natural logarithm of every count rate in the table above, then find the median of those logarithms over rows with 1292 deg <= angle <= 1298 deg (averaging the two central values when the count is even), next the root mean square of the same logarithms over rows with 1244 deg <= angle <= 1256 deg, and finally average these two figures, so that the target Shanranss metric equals 5.95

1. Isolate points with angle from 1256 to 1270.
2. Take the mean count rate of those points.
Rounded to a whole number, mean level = 372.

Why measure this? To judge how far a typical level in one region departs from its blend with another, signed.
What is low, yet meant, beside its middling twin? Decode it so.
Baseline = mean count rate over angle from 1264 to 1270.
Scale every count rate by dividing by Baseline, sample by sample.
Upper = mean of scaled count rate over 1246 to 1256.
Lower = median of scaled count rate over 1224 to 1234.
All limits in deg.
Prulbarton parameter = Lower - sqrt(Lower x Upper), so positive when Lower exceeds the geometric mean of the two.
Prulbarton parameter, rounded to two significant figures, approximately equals -0.028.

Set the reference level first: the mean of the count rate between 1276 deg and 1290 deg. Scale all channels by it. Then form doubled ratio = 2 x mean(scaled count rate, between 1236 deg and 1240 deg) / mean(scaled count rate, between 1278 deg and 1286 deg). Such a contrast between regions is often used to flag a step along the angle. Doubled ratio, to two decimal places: 1.84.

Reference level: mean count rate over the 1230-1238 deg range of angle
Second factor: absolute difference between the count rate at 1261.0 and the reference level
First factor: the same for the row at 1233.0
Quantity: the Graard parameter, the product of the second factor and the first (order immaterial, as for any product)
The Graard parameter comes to 44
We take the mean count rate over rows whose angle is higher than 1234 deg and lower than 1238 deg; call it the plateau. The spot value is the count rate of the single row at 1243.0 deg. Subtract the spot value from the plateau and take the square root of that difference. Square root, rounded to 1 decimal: 2.4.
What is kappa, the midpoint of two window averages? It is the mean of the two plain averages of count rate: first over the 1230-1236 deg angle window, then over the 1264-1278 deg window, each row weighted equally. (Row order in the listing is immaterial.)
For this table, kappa 366.9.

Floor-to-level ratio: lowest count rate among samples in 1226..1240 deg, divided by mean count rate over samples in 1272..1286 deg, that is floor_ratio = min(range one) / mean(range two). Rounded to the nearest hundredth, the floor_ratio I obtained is 0.91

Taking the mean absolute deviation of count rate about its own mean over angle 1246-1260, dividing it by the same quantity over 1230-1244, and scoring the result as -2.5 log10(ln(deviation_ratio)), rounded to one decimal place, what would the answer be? 0.5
